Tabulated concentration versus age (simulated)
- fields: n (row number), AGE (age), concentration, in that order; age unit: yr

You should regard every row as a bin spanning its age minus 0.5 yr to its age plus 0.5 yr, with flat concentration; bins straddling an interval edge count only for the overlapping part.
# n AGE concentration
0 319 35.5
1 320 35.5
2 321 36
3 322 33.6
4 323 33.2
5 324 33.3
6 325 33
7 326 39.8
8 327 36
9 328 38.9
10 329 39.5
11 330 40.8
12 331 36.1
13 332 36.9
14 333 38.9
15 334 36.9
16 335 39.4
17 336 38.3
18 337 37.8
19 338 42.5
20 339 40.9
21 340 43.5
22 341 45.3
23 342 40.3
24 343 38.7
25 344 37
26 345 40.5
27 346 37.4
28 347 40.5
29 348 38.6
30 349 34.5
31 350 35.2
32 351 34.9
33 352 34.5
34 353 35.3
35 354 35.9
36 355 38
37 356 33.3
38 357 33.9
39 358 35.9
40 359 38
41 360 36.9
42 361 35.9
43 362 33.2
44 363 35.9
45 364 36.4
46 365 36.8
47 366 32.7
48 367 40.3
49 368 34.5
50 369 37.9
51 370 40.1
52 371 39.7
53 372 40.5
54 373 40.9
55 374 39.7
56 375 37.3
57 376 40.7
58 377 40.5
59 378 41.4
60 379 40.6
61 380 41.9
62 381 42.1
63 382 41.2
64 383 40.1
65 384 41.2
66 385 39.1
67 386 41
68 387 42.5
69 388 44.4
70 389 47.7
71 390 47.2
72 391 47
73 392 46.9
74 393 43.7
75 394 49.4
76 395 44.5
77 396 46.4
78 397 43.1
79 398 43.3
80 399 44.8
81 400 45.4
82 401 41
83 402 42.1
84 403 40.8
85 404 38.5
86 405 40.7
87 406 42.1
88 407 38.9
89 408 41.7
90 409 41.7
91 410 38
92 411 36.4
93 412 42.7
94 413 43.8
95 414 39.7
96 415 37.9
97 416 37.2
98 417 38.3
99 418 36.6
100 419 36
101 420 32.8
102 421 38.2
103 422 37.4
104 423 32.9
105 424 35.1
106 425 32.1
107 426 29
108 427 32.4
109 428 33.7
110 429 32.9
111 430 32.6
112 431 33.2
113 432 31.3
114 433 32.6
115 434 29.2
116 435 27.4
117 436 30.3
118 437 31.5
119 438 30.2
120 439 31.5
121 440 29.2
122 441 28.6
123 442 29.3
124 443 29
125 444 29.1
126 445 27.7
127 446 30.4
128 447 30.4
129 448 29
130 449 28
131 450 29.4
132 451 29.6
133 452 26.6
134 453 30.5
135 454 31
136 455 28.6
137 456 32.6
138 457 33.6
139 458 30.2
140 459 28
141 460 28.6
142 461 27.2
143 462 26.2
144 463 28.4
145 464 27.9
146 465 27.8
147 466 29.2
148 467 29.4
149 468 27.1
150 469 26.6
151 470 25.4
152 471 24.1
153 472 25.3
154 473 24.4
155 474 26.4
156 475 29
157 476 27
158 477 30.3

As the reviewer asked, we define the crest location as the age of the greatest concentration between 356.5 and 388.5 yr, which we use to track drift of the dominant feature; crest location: 388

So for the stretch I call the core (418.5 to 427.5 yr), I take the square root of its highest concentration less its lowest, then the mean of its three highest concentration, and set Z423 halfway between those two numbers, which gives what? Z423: 20.1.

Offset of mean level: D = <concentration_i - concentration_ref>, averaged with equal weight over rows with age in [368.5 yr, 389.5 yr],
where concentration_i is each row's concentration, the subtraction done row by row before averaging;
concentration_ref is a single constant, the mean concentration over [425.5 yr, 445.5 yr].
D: 10.4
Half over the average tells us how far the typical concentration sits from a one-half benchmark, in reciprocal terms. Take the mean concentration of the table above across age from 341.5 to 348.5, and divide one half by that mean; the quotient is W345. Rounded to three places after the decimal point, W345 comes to 0.013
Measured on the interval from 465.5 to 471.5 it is 0.019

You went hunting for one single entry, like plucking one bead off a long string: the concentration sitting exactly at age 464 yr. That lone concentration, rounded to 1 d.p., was 27.9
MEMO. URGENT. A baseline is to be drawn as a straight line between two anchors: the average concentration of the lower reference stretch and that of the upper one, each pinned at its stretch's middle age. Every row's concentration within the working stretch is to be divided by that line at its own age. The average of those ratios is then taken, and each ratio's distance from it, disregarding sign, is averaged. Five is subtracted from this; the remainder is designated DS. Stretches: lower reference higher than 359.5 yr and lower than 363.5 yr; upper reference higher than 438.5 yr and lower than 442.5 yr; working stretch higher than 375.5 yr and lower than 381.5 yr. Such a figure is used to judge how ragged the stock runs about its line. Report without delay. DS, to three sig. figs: -4.98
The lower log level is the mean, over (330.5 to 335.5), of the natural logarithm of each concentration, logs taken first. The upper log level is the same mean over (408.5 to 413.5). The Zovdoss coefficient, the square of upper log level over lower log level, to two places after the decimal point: 1.04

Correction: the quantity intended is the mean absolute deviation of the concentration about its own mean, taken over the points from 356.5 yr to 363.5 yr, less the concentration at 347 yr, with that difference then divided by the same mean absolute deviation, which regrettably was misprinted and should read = -32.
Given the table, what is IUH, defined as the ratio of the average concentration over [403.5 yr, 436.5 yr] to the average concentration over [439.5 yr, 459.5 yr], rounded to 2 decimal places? 1.21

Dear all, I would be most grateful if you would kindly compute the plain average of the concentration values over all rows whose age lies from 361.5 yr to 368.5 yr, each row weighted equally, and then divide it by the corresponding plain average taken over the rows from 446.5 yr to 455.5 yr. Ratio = 1.22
